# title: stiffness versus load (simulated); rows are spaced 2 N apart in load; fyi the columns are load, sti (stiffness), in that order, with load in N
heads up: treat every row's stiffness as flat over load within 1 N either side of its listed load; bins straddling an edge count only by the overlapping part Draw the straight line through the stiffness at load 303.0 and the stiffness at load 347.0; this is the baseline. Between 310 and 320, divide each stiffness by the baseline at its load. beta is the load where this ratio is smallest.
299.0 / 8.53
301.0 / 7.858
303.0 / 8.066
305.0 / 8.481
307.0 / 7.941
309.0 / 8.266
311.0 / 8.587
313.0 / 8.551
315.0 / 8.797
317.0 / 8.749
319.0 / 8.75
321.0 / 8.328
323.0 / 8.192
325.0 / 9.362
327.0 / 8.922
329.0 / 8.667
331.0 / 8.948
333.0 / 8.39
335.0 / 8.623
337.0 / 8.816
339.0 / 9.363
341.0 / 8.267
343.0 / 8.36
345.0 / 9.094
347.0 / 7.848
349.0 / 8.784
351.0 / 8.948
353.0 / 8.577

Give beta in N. 313.0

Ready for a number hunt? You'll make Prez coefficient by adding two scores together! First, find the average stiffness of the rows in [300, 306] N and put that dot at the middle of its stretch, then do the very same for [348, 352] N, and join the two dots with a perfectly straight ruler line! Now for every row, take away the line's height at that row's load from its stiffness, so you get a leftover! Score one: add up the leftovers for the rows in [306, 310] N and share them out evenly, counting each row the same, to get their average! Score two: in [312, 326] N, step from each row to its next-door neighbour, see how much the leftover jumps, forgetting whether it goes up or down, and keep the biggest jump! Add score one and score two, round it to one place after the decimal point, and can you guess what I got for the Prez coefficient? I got 1.0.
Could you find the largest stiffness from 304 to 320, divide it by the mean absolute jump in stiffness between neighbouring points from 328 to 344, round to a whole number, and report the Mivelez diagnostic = 21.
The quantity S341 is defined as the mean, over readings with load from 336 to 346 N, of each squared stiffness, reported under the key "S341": 77.3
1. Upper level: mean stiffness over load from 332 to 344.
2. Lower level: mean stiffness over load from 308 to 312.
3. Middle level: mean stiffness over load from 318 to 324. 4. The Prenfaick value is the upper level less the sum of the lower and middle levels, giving -8.21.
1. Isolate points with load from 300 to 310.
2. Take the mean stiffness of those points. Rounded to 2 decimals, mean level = 8.12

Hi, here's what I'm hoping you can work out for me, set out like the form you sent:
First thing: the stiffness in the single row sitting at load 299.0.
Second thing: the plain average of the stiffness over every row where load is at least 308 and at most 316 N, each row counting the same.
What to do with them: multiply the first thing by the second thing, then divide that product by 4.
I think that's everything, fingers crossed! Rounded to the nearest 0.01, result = 18.23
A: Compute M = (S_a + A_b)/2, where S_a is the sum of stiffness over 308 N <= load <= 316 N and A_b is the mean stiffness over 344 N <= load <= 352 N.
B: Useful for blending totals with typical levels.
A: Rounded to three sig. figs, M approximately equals 21.4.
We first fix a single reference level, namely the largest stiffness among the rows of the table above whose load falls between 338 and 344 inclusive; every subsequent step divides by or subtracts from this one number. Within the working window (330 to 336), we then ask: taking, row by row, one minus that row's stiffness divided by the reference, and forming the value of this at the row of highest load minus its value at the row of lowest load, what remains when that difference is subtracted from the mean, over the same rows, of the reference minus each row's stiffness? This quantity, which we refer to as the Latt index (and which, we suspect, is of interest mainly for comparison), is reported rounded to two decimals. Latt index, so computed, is 0.67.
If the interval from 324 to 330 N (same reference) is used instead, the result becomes 0.31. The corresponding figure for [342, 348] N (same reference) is 0.87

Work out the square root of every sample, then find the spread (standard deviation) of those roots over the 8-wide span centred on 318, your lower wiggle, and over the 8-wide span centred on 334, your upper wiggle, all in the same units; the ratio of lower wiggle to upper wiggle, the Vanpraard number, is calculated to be 0.91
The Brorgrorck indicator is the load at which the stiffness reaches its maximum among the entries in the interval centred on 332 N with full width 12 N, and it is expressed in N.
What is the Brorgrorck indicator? 331.0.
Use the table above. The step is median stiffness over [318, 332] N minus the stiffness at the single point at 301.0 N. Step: 0.9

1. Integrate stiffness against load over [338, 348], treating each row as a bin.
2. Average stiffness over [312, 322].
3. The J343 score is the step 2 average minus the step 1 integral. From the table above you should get -77.2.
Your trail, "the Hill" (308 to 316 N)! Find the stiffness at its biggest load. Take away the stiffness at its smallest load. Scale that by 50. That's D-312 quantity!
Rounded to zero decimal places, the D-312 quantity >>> 27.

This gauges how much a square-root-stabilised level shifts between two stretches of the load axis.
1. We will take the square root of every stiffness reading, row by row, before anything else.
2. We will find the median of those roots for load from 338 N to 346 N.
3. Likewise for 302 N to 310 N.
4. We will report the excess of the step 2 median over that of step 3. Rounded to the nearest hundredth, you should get 0.10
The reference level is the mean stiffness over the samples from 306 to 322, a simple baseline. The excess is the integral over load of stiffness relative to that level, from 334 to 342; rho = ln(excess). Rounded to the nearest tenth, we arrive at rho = 0.8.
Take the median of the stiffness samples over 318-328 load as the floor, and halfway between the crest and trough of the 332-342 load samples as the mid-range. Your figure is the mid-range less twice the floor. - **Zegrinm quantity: -8.7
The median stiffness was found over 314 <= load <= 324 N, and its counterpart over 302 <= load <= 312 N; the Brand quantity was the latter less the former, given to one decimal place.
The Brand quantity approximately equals -0.5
